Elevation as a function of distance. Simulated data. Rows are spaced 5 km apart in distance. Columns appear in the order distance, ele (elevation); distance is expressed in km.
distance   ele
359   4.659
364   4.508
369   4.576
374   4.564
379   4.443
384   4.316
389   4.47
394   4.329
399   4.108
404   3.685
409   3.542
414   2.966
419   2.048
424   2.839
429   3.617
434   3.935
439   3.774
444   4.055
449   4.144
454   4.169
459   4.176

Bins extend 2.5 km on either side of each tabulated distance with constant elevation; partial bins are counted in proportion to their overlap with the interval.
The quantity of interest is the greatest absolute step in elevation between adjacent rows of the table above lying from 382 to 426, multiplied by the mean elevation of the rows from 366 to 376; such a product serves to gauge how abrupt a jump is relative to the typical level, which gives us 4.2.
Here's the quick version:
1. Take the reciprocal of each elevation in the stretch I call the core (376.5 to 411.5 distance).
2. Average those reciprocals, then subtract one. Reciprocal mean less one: -0.76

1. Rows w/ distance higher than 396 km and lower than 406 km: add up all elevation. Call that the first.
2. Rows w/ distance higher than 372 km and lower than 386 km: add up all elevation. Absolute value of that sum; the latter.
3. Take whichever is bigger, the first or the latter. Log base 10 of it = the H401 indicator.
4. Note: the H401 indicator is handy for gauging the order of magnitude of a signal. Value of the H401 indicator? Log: 1.12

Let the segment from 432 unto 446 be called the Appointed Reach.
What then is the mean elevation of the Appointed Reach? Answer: 3.9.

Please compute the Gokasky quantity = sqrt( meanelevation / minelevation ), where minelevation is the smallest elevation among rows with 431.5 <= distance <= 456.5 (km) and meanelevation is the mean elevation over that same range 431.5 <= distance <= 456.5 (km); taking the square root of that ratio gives 1.03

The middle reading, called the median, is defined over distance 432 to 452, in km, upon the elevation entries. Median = 4.0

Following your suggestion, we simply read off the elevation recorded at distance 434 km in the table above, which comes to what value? 3.935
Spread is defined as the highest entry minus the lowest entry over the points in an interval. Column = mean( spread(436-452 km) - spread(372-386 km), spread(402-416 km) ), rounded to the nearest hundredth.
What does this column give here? 0.42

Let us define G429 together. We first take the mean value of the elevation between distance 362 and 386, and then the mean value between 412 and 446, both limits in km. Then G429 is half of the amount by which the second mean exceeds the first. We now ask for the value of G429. -0.6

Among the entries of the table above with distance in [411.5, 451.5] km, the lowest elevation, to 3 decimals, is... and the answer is 2.048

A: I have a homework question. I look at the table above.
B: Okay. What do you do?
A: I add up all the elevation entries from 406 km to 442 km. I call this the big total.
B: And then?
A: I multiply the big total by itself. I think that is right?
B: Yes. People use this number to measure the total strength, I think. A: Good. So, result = 516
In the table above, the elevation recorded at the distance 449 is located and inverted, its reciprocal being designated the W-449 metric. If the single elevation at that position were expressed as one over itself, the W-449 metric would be 0.24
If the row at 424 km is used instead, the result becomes 0.35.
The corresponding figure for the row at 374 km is 0.22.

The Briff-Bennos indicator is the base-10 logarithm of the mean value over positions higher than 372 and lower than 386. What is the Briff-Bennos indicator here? 0.65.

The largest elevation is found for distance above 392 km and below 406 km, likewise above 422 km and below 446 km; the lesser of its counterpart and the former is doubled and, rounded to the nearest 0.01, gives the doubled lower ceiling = 8.11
